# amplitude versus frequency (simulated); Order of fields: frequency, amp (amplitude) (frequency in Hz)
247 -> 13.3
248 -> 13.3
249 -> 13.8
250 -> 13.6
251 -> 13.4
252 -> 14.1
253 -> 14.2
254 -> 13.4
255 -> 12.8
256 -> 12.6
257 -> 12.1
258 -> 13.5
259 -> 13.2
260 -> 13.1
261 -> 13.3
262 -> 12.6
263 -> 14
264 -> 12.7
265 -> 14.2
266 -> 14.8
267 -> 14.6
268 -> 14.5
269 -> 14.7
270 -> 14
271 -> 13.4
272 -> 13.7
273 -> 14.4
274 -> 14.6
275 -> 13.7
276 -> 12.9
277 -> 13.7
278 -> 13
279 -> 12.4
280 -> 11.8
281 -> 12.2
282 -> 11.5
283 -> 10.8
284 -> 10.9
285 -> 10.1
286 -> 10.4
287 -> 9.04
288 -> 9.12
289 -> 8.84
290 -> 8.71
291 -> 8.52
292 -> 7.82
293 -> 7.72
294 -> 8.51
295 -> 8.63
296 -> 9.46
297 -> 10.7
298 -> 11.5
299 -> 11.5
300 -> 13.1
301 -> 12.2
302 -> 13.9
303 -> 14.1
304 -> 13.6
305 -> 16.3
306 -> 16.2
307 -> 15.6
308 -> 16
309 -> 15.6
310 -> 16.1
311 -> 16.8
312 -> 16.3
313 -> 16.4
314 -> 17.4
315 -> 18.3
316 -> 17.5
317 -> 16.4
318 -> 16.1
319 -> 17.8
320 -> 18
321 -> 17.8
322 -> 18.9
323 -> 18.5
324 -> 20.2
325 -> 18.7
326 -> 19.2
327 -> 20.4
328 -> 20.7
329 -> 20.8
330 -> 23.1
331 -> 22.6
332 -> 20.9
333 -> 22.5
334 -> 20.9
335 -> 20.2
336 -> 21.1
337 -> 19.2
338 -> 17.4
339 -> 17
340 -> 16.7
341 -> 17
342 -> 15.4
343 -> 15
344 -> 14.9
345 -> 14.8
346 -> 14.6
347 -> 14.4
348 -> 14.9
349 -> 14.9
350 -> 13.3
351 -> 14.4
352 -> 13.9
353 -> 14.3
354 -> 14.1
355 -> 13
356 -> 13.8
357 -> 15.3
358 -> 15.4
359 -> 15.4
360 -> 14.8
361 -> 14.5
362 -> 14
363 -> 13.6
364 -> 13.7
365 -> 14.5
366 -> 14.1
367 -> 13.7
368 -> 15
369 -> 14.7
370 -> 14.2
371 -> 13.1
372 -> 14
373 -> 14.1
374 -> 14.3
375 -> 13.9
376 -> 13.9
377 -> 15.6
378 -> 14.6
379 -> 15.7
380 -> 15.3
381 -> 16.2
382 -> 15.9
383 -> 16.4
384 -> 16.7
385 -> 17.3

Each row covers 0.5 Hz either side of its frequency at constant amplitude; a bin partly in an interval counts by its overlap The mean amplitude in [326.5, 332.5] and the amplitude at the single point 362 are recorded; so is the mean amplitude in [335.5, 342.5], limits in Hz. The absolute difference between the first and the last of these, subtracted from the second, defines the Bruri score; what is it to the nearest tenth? 10.3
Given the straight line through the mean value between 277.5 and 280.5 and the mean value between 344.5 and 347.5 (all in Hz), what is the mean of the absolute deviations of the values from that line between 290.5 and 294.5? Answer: 5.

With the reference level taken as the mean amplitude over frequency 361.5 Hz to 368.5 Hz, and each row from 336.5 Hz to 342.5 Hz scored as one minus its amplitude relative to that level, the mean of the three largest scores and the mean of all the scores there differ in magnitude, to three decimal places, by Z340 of 0.053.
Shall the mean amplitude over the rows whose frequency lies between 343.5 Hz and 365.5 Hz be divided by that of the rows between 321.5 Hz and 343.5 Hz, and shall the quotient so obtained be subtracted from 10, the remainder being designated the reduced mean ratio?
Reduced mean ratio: 9.26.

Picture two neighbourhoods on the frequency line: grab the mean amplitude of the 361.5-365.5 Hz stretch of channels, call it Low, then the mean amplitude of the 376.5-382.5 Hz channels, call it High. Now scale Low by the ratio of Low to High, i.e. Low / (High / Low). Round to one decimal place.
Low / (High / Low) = 12.5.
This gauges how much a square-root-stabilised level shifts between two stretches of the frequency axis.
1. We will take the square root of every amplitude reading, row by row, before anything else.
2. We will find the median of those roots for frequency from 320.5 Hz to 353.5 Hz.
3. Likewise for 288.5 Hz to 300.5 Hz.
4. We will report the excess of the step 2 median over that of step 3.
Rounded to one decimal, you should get 1.3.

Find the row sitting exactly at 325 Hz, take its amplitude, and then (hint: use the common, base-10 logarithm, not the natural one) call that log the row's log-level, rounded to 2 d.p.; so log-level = 1.27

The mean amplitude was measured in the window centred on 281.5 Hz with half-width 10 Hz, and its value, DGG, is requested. 12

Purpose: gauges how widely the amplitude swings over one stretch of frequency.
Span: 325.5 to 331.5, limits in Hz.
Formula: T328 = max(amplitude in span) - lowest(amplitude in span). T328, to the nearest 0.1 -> 3.9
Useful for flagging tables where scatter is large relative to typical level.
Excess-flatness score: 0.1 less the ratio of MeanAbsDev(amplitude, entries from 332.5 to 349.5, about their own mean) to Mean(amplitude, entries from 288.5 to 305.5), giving -0.10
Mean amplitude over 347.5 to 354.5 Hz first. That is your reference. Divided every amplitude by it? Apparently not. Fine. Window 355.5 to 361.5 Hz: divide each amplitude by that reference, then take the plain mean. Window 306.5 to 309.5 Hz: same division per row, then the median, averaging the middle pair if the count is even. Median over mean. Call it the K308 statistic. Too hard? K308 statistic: 1.0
